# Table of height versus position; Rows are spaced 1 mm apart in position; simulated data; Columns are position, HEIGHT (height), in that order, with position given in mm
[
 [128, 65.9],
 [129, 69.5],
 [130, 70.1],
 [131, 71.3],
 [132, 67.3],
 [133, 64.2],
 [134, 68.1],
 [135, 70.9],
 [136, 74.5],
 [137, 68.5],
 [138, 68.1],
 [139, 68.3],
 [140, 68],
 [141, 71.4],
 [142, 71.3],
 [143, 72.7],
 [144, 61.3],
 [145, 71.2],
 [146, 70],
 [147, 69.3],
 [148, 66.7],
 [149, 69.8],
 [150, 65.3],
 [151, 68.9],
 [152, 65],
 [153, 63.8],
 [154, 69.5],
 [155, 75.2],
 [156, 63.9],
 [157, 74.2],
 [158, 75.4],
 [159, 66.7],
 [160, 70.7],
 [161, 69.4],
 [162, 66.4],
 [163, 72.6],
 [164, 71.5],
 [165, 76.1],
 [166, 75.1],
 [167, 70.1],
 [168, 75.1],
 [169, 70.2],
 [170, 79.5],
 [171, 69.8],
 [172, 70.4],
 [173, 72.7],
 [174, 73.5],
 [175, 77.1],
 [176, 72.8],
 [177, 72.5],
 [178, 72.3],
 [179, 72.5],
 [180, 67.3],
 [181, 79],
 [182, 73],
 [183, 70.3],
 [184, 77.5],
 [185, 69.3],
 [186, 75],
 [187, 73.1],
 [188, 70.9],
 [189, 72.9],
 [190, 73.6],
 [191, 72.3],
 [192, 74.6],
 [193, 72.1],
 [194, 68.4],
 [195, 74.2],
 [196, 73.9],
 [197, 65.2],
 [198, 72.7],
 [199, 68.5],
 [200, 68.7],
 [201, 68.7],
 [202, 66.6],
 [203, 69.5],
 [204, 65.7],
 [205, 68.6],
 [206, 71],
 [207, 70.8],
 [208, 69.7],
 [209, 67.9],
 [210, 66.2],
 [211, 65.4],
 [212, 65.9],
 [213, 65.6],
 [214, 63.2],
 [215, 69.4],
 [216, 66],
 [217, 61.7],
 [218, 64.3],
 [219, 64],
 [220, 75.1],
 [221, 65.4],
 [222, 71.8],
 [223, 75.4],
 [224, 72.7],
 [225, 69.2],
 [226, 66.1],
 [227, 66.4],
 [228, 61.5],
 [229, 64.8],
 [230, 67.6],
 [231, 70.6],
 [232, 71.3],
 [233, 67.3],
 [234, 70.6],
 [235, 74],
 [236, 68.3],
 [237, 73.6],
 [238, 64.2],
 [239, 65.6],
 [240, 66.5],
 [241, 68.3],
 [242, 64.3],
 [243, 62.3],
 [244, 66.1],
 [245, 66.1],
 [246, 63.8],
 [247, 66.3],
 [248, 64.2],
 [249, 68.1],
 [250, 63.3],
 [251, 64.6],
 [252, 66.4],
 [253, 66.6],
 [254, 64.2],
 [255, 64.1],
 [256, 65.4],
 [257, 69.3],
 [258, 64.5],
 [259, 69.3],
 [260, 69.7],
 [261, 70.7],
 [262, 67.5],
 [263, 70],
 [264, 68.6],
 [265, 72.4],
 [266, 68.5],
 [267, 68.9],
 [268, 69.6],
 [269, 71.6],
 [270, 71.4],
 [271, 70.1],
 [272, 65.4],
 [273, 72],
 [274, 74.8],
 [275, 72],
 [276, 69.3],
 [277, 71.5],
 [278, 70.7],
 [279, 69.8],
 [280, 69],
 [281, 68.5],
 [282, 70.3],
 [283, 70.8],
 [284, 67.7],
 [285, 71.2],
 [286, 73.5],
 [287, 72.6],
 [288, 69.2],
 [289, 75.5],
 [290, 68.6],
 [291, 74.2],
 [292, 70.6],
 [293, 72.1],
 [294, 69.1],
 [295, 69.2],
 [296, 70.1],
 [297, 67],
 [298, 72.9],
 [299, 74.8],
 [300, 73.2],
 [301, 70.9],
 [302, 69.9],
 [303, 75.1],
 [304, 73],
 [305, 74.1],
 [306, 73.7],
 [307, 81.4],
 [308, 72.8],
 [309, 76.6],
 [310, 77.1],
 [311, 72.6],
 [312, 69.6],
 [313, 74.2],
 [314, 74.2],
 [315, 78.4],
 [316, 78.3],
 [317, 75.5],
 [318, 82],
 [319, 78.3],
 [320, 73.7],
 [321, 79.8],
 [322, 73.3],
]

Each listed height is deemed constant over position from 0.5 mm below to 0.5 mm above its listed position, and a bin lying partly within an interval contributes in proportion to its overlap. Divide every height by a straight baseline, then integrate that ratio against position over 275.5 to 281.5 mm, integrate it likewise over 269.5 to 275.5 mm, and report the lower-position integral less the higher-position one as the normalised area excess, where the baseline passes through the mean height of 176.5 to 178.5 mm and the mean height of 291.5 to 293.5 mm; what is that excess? 0.1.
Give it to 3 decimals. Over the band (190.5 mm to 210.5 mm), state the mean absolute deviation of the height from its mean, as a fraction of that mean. 0.034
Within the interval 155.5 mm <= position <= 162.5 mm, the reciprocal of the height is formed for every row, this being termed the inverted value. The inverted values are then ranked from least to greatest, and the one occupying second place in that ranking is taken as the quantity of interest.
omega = 0.0135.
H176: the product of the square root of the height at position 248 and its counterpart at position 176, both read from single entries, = 68.4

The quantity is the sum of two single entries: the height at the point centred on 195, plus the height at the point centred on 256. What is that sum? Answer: 139.6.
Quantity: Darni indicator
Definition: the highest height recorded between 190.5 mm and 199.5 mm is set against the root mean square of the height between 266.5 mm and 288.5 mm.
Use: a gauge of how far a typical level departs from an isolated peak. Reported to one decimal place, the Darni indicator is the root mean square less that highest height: -4.1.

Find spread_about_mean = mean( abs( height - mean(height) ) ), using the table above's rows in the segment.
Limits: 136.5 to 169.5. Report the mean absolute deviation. 2.8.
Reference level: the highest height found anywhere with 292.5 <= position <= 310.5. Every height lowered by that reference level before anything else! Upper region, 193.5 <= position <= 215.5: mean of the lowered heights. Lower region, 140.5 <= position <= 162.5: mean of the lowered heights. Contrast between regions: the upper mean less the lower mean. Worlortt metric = -0.6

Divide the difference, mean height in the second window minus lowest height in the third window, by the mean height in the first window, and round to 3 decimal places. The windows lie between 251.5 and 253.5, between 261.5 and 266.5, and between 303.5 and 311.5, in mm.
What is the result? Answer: -0.048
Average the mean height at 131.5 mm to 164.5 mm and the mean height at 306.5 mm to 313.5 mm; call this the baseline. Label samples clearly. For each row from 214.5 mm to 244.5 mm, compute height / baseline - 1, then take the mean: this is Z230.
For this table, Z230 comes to -0.06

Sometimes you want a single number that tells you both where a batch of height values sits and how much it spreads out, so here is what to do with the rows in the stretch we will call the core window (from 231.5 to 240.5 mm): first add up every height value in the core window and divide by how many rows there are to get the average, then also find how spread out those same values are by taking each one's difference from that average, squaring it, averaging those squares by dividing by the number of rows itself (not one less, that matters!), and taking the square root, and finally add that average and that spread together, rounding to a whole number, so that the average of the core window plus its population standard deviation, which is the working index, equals 72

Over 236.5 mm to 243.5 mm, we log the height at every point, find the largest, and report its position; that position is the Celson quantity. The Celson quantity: 237 mm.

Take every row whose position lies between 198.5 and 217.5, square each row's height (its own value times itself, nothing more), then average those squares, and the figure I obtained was 4538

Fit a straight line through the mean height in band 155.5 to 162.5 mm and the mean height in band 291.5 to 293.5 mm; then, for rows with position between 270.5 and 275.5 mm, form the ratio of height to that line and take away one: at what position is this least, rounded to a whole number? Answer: 272 mm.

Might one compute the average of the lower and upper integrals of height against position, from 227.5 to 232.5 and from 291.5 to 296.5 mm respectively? 343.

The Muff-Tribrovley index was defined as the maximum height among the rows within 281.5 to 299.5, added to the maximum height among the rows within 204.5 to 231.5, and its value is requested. 151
